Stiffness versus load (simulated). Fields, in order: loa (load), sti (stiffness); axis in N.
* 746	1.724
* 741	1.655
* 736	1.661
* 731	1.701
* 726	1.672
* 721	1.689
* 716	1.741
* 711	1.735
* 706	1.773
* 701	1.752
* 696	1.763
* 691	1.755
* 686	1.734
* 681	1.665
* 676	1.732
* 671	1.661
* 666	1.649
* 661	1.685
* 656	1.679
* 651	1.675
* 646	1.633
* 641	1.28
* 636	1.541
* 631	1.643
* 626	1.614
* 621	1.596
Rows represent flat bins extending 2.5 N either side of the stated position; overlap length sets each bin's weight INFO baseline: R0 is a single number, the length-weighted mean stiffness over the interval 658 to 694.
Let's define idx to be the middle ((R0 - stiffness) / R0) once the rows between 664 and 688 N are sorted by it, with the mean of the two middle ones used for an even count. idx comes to 0.019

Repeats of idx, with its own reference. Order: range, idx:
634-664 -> 0.026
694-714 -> -0.035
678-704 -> -0.032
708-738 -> 0.002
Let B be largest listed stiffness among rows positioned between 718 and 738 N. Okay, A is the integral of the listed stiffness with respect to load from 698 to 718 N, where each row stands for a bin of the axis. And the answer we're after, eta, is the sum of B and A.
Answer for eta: 36.7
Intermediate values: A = 35.0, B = 1.701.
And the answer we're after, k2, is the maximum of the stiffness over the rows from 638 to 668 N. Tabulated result 1.685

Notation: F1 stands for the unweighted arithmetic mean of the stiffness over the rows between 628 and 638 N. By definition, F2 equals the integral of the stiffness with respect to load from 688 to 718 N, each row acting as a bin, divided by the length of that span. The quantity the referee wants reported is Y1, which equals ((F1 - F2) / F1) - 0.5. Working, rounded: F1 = 1.59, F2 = 1.75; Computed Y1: -0.60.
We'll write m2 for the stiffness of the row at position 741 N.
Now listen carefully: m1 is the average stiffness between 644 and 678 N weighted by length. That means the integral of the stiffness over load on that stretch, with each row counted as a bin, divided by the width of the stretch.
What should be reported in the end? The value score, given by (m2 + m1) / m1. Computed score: 1.99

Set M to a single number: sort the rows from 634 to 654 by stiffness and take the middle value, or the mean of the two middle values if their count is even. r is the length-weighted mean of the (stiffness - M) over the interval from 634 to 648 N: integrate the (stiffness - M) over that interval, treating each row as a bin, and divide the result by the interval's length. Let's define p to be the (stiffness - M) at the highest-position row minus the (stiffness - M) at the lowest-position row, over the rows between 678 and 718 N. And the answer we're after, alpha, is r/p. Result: -1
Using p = 0.08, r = -0.110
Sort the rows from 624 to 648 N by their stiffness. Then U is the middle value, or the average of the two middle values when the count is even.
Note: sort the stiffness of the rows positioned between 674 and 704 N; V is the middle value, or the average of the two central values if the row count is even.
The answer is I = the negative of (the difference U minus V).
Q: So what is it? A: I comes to 0.13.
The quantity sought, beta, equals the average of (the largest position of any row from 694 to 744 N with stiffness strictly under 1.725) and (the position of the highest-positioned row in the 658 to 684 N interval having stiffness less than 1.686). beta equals 711.0 N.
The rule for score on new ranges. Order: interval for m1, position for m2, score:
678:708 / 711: 2.00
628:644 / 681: 2.11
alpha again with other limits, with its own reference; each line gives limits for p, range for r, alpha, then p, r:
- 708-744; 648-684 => -1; -0.08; 0.091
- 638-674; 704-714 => 0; 0.38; 0.165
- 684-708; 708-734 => 3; 0.04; 0.121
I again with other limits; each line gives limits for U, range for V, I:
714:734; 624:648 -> -0.08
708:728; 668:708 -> 0.03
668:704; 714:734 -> -0.04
